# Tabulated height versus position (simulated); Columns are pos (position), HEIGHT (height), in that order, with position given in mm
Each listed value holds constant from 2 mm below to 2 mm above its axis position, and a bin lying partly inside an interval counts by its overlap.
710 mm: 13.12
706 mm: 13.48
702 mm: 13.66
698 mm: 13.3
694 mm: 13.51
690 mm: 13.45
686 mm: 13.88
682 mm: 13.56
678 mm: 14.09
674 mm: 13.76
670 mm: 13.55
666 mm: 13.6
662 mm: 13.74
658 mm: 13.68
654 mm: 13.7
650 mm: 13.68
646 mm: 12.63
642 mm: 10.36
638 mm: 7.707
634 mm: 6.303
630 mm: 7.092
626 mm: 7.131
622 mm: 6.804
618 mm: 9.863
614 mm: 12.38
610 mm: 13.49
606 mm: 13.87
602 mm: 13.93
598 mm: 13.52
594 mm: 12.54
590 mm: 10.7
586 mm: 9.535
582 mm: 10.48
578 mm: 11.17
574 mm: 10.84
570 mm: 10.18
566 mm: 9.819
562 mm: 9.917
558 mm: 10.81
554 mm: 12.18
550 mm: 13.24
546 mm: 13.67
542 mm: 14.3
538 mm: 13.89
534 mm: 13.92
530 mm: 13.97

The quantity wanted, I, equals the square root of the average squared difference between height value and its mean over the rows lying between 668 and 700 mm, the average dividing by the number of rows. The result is 0.2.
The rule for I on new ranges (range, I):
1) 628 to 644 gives 1.5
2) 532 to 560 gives 1.1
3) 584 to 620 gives 1.6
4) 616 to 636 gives 1.2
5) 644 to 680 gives 0.4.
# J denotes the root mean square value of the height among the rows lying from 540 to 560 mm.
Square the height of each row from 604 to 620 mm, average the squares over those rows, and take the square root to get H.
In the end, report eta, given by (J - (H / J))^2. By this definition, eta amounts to 142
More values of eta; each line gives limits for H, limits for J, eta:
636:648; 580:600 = 111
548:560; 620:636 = 26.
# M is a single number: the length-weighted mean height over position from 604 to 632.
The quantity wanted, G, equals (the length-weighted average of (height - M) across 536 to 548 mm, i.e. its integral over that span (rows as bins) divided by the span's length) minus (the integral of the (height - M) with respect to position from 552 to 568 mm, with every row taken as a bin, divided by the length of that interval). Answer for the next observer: 3.3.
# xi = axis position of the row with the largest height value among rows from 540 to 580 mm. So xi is 542 mm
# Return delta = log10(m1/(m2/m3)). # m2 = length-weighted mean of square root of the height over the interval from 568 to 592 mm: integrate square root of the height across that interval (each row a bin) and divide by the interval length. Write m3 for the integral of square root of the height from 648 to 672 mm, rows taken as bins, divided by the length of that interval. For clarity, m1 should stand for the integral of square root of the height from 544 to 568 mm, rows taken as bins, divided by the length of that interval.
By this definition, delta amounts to 0.589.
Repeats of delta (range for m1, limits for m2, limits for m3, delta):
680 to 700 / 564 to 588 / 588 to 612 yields 0.615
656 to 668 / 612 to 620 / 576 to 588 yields 0.554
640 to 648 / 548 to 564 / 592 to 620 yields 0.552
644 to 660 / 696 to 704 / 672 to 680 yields 0.571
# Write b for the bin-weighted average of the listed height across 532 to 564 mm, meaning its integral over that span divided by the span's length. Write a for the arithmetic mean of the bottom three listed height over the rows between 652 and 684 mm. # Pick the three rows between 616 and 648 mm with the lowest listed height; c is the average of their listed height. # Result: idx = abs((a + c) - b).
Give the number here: 7.6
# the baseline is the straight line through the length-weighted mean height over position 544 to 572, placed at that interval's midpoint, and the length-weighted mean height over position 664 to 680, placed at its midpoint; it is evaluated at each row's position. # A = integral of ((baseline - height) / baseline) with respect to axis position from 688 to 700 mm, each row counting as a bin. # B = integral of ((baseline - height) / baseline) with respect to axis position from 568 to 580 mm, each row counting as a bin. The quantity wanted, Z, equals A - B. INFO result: -0.4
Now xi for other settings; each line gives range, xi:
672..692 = 678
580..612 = 602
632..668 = 662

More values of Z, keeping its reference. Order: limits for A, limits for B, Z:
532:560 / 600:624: -6.5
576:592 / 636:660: -0.4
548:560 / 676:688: -0.9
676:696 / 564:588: -2.4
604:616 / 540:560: 2.1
